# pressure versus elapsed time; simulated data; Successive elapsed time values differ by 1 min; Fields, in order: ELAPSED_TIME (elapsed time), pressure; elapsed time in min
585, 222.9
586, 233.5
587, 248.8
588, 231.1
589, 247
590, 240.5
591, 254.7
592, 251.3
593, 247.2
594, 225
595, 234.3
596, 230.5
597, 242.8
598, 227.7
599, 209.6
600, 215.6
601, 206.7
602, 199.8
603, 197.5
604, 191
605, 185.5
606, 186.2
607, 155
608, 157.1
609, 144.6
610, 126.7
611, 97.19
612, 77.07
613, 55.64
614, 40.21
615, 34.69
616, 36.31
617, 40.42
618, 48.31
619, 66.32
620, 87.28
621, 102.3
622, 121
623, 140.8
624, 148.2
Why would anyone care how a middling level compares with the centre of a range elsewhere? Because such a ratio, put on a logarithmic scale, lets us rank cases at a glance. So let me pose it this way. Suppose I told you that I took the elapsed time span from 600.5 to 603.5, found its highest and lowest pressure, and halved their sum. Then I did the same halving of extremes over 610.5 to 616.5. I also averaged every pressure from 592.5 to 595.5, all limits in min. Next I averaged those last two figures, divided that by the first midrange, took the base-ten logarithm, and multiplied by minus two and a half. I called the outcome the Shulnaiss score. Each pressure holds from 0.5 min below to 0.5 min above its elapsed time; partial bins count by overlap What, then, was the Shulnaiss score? 0.32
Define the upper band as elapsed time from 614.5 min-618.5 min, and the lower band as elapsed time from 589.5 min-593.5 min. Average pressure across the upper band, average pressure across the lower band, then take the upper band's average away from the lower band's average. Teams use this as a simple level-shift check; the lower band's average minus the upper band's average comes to 208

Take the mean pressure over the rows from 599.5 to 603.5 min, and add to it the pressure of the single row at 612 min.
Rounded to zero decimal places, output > 282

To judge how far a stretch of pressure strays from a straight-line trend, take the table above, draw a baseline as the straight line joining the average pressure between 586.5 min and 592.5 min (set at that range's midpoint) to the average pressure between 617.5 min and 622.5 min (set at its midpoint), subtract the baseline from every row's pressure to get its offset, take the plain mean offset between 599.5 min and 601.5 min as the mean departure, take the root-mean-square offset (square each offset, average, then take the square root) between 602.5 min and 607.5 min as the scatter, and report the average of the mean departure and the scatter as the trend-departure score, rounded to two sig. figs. 22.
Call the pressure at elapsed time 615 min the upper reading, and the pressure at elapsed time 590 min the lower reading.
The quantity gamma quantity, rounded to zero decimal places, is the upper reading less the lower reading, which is -206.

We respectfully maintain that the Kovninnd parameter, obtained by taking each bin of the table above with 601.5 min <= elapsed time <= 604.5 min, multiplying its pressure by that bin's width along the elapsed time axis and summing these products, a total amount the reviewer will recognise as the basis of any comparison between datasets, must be 588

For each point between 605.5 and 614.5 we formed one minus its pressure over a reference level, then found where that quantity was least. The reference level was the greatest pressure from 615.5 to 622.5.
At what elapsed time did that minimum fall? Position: 606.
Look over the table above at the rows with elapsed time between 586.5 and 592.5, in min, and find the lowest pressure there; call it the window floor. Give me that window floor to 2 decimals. 231.10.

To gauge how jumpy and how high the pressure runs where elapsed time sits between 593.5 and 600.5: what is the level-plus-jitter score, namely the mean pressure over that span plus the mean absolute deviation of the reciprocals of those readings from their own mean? 227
